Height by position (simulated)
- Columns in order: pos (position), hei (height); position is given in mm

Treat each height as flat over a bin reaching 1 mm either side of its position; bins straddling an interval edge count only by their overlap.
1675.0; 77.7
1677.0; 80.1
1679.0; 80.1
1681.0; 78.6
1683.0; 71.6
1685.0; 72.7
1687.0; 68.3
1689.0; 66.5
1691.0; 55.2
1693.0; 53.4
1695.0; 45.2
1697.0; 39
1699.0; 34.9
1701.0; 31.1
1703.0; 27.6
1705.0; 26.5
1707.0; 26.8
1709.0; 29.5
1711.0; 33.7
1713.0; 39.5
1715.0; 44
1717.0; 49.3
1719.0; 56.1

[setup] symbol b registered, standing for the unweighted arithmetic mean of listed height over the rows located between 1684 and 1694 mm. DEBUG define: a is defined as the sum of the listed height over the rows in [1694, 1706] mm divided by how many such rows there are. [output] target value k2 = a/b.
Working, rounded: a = 34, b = 63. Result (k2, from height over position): 0.54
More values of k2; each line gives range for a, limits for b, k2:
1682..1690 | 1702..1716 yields 2.15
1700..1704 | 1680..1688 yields 0.40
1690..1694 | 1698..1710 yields 1.85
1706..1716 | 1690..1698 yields 0.72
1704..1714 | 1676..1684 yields 0.40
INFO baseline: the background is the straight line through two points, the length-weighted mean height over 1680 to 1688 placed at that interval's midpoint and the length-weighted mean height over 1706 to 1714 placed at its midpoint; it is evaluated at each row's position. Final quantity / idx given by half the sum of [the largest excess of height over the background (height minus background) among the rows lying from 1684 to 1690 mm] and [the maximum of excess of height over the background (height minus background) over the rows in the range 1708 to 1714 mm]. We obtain 7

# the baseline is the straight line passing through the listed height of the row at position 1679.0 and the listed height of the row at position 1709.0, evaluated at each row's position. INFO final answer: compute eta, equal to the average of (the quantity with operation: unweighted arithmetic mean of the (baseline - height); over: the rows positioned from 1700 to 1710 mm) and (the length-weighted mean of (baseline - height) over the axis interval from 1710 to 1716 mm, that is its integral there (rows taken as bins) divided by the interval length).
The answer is -4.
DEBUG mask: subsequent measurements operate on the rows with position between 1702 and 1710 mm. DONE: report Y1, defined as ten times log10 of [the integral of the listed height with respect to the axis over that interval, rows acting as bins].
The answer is 23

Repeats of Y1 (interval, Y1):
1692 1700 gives 25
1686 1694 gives 27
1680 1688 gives 28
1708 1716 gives 25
